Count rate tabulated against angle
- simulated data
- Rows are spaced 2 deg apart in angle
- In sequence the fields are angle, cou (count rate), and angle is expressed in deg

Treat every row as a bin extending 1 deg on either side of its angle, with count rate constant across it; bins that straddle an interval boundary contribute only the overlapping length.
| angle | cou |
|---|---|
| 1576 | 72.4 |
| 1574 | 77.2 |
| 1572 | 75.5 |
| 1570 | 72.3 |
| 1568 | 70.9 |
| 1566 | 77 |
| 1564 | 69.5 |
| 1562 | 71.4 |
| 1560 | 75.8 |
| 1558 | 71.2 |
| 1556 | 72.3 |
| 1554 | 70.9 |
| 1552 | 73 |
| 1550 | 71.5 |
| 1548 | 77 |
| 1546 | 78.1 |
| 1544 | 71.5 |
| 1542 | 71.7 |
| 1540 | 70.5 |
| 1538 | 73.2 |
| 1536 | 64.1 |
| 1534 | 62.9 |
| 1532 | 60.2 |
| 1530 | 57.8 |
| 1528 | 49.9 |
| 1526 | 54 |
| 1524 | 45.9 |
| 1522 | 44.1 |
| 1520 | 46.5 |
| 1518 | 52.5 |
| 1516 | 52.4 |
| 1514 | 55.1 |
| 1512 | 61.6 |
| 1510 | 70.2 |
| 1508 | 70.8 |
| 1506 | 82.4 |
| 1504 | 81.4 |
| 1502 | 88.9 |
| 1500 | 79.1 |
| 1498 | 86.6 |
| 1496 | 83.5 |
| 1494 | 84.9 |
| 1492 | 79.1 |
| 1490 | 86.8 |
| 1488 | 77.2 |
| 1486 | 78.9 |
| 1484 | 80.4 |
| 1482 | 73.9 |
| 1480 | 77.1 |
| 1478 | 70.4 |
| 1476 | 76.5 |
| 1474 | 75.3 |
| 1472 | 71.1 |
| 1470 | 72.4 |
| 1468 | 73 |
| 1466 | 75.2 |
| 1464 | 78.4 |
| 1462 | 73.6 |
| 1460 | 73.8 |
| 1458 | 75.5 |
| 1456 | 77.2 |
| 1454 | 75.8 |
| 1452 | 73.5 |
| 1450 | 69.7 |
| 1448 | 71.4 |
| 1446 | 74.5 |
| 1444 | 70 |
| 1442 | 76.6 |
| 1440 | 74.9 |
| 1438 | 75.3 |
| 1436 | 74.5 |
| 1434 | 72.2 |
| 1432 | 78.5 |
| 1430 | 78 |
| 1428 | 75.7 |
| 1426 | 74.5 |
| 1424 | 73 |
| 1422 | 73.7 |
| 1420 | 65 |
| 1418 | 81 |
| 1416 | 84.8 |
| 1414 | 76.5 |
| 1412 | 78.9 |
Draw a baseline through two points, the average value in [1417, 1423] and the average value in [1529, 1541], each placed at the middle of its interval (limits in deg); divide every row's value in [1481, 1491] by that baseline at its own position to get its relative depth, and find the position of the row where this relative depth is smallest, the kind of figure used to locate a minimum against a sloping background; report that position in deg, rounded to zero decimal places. 1482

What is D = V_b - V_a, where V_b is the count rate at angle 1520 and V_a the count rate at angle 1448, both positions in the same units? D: -25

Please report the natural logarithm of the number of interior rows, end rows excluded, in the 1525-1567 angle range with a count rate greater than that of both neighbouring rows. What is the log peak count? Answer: 1.79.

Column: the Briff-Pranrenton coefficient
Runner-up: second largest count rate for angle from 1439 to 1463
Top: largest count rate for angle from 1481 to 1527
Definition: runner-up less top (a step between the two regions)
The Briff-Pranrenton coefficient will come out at -12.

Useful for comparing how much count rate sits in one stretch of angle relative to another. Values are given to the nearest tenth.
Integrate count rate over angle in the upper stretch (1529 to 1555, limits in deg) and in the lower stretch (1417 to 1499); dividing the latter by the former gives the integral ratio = 3.4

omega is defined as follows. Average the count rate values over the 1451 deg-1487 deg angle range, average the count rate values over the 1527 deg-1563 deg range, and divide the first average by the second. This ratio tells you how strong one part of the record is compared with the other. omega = 1.09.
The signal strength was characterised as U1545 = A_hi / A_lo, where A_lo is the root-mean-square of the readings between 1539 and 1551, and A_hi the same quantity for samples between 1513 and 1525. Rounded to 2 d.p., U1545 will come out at 0.68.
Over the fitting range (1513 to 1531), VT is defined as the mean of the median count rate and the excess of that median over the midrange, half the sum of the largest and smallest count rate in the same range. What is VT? 26.9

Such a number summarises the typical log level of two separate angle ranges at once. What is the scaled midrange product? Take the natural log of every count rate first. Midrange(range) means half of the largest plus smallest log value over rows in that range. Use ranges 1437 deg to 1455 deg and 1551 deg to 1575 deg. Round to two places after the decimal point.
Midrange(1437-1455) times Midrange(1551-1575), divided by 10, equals 1.84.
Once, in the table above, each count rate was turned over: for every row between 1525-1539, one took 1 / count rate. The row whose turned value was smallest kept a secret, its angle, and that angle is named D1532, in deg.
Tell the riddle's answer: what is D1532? 1538 deg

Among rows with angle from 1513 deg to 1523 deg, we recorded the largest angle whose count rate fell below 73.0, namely 1522 deg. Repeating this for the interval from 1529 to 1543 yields 1542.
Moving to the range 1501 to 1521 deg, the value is 1520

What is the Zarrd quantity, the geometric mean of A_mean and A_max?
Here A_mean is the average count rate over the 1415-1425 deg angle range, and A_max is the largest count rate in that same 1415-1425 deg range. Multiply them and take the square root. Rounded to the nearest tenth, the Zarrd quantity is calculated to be 80.0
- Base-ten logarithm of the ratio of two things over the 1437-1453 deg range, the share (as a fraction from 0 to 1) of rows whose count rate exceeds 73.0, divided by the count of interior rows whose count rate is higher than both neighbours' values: -0.51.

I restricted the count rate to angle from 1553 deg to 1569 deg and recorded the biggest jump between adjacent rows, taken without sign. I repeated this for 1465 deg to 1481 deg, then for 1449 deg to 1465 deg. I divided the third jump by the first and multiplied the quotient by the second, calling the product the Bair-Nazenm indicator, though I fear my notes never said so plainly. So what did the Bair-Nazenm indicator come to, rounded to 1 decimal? 4.3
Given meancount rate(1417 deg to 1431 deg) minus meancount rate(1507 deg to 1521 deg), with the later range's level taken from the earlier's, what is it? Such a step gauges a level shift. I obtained 16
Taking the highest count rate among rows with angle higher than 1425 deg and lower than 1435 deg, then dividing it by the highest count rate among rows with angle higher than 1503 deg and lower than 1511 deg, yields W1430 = 0.95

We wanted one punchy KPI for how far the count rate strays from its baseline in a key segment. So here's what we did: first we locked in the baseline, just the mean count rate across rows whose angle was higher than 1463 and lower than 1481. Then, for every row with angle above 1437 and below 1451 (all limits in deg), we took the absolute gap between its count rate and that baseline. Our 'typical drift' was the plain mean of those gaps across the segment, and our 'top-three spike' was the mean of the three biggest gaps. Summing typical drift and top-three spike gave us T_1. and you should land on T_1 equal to 6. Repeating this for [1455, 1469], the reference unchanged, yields 4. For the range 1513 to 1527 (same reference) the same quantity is 53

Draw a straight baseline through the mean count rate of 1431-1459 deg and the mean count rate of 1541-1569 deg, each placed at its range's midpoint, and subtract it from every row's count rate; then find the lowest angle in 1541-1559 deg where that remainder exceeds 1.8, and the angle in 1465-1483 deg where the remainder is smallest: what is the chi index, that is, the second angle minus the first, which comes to -68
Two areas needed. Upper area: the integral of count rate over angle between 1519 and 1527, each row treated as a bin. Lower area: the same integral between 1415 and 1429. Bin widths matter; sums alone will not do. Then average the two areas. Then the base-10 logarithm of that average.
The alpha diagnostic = 2.86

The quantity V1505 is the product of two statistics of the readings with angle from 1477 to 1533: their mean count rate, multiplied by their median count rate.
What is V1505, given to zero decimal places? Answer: 4991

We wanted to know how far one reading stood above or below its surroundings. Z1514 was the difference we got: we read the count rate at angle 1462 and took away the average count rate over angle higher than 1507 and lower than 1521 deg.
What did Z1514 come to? 15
